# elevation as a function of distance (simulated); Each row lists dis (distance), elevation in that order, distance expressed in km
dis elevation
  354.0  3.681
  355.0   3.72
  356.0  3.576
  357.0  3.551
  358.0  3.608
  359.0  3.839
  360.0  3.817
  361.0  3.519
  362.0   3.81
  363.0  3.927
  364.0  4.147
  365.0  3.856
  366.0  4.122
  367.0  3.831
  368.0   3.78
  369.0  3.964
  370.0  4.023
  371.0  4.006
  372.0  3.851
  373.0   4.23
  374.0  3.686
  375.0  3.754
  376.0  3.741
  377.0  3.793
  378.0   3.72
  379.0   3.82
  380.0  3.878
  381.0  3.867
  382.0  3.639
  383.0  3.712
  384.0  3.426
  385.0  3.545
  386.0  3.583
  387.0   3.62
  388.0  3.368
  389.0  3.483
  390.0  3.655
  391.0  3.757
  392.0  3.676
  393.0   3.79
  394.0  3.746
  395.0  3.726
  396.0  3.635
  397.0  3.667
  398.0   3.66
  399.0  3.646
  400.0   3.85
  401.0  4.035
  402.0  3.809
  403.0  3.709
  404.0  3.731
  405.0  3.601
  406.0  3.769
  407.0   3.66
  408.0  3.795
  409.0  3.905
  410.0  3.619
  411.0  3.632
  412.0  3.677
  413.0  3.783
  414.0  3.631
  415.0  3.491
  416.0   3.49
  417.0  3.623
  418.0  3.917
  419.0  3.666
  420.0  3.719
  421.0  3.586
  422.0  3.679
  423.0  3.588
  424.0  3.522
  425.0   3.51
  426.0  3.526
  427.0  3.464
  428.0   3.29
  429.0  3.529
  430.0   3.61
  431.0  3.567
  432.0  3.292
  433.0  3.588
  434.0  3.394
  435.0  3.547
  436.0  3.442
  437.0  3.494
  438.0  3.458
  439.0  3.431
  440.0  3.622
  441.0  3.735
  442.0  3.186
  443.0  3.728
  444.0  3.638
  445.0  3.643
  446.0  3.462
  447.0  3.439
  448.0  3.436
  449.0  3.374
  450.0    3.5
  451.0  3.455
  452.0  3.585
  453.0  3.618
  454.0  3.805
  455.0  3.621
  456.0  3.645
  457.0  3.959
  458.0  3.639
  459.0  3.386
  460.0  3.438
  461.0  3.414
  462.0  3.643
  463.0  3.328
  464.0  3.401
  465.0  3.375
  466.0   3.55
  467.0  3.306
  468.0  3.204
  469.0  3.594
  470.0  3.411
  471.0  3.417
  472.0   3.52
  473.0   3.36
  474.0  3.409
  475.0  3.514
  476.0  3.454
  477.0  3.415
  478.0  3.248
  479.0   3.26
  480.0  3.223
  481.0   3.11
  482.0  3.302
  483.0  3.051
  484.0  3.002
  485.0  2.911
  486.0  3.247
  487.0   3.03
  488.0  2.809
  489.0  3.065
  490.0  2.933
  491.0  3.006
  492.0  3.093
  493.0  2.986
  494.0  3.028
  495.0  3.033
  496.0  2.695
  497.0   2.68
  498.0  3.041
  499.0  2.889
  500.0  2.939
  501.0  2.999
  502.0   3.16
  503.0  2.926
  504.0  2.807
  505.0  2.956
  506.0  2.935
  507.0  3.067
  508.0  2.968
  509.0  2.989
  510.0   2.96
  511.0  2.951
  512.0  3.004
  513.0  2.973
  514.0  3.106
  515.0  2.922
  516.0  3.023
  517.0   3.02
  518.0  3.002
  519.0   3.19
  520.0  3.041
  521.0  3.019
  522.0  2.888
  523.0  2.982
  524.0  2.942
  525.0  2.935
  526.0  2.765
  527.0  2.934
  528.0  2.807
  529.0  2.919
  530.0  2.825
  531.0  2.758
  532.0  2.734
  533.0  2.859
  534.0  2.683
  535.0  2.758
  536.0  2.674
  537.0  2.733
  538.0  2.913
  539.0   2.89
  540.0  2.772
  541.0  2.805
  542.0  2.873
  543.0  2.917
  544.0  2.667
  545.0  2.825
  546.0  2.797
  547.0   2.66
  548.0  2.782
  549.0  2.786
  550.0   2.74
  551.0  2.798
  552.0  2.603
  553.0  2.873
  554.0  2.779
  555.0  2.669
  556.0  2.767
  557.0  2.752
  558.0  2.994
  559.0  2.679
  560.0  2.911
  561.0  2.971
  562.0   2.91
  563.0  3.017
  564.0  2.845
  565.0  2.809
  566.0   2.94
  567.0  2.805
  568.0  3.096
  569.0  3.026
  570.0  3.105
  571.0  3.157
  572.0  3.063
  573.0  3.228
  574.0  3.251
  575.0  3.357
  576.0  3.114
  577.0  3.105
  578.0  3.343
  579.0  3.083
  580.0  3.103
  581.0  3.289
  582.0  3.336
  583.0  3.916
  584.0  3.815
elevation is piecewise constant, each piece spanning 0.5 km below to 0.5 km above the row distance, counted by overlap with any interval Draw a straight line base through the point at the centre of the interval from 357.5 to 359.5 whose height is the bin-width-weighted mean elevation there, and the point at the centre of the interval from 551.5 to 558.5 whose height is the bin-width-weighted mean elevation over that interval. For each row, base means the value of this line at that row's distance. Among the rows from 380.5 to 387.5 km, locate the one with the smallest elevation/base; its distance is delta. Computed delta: 384.0 km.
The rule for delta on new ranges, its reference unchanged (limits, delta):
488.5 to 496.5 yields 496.0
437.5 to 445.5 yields 442.0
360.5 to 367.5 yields 361.0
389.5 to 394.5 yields 390.0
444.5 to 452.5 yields 449.0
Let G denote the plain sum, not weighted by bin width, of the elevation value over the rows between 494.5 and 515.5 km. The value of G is 62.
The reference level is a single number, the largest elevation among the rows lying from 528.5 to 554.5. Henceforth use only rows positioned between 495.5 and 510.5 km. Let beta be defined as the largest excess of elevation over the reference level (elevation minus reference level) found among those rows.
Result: 0.2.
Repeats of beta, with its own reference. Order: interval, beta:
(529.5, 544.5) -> 0.0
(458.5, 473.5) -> 0.7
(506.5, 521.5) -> 0.3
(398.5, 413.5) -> 1.1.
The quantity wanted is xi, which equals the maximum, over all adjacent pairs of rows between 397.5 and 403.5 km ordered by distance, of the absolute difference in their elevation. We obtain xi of 0.23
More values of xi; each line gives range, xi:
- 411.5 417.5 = 0.15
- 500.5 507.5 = 0.23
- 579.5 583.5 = 0.58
